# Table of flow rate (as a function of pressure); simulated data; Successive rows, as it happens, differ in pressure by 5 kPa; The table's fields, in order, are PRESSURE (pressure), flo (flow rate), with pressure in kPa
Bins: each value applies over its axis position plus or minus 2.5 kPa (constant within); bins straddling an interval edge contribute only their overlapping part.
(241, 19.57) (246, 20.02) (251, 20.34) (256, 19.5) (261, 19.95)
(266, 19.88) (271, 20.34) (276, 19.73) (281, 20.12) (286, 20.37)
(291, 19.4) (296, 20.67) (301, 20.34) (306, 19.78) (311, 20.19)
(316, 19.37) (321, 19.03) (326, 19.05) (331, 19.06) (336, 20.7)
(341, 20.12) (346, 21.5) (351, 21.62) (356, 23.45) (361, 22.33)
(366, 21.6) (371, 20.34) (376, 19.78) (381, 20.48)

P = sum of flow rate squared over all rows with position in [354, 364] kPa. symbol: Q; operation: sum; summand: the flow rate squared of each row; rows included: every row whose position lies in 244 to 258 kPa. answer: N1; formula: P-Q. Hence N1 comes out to -146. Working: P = 1049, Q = 1195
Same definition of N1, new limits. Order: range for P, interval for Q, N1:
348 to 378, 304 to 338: 97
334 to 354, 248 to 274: -238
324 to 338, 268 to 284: -53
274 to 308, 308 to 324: 1673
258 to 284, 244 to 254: 1187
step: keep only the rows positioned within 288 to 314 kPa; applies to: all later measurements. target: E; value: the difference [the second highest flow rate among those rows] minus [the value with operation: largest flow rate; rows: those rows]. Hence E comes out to -0.3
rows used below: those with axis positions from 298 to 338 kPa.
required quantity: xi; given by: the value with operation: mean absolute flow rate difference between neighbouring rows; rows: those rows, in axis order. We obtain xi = 0.5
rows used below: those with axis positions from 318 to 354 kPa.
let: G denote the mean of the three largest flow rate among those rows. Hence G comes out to 21.3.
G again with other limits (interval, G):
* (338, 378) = 22.5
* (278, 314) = 20.5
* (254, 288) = 20.3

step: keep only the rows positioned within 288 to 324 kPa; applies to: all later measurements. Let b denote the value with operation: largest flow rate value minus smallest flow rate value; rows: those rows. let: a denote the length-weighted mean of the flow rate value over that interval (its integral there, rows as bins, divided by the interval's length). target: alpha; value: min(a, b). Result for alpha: 1.6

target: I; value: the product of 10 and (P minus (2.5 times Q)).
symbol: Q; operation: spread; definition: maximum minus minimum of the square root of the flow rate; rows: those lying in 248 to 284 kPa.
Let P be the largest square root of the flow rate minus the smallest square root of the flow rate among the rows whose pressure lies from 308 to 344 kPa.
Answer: 0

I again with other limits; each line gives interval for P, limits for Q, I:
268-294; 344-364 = -4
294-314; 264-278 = -1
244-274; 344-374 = -7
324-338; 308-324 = -1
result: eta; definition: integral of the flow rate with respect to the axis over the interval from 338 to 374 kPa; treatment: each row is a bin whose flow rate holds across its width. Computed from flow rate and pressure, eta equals 775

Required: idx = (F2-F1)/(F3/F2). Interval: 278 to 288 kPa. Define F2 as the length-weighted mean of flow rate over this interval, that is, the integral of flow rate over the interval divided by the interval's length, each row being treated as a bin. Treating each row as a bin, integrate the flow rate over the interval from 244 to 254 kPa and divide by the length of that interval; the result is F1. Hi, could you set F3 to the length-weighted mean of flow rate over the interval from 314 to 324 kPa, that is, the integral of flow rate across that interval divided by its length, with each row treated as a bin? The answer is 0.06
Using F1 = 20.2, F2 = 20.2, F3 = 19.2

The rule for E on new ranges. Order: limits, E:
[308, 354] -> -0.1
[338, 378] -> -1.1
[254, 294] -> 0.0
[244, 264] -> -0.3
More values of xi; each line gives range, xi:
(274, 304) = 0.6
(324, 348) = 0.9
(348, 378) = 1.1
